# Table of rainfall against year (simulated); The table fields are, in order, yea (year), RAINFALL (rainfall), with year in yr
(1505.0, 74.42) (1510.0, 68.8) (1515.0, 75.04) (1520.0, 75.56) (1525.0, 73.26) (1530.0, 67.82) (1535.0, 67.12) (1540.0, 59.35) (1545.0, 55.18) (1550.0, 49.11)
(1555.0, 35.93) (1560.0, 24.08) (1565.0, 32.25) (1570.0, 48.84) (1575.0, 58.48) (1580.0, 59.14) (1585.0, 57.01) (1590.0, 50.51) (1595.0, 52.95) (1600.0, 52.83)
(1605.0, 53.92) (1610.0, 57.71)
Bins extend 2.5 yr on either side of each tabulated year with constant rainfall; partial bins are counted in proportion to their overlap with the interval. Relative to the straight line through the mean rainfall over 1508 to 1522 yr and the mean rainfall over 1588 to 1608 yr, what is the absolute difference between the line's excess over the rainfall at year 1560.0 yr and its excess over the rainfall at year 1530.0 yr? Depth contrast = 36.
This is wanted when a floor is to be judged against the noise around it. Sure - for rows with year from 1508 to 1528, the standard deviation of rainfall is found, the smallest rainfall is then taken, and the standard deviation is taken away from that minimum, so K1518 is 66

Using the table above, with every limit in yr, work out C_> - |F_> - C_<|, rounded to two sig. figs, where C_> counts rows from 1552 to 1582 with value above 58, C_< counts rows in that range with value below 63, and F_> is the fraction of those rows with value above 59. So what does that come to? -3.8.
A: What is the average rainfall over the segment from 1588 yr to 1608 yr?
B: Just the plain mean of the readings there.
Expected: 53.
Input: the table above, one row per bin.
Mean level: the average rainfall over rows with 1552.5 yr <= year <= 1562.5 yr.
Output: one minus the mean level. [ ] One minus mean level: -29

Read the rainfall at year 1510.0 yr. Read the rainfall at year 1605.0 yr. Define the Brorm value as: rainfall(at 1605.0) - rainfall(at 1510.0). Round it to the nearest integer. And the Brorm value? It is -15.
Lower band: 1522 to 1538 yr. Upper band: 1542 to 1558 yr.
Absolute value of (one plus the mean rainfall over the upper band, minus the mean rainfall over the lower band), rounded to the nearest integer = 22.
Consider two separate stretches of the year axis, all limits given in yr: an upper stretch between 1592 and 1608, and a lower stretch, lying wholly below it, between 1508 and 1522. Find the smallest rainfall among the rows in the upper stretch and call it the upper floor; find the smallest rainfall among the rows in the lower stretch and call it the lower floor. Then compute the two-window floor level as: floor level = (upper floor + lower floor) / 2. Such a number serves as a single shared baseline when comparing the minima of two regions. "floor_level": 61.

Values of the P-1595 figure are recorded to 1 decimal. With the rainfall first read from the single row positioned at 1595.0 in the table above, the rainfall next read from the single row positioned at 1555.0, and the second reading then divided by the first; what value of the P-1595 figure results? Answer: 0.7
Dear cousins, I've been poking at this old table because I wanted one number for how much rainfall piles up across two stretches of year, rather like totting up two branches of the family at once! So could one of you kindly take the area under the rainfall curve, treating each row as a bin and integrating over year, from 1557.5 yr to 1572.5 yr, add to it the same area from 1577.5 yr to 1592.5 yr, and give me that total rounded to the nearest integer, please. 1359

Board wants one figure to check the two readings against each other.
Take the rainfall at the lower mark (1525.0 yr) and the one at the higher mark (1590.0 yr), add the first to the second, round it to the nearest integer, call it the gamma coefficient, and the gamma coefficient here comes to 124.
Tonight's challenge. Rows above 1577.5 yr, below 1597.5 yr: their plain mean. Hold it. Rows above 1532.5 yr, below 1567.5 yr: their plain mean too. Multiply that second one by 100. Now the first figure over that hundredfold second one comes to 0.012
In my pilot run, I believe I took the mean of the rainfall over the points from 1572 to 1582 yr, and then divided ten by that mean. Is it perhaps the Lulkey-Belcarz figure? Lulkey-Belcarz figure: 0.17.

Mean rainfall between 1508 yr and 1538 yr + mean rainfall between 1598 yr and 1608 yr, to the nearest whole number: 125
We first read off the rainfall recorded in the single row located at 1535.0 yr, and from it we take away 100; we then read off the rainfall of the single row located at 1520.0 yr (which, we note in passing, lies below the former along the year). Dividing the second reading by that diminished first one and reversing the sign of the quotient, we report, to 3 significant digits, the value 2.30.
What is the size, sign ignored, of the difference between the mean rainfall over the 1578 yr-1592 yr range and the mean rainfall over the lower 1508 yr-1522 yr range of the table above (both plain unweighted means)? 17.6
